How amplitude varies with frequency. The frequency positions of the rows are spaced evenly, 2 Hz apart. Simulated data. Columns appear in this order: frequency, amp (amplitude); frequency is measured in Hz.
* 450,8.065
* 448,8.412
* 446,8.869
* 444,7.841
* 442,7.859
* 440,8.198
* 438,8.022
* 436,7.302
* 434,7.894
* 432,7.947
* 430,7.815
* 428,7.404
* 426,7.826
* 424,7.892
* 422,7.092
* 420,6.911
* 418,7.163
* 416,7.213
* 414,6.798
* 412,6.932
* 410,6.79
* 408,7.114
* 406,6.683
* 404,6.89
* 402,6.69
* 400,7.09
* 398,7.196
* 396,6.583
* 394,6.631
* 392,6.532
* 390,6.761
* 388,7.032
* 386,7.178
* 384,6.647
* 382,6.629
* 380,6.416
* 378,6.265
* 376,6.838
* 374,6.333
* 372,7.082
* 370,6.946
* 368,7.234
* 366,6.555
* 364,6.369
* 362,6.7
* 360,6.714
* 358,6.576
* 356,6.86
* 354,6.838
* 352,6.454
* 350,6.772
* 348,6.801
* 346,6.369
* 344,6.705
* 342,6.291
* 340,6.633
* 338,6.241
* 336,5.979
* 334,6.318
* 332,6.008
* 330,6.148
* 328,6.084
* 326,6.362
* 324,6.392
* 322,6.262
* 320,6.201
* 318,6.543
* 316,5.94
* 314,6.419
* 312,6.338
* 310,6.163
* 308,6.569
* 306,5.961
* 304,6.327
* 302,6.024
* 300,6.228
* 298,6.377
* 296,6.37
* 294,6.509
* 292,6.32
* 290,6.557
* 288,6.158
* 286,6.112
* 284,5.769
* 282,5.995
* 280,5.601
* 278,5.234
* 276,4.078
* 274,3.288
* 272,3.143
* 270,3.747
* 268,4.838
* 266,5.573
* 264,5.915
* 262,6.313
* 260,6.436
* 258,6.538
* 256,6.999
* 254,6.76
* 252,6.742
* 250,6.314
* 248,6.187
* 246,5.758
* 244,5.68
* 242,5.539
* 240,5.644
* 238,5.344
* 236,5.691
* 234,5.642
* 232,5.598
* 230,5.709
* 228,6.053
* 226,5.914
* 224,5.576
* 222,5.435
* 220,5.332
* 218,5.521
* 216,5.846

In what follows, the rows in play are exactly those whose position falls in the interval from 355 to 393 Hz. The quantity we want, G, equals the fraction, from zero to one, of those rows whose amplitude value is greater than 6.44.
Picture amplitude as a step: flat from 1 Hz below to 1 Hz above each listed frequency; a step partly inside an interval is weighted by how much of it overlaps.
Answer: 0.8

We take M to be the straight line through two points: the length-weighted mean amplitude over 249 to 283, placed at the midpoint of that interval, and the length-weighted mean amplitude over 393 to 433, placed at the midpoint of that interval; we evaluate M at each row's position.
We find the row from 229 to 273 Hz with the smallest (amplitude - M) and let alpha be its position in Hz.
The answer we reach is 272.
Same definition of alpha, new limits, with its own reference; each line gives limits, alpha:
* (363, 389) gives 378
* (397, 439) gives 406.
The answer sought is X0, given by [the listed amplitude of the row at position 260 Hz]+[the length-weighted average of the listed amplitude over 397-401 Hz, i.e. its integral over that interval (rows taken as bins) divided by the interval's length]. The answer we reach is 13.6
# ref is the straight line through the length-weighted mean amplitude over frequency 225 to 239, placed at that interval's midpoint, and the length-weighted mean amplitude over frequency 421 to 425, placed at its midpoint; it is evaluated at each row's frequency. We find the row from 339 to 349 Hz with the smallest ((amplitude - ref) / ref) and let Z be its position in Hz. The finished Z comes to 342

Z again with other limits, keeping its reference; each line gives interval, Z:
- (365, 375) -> 374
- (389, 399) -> 392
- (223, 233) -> 232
